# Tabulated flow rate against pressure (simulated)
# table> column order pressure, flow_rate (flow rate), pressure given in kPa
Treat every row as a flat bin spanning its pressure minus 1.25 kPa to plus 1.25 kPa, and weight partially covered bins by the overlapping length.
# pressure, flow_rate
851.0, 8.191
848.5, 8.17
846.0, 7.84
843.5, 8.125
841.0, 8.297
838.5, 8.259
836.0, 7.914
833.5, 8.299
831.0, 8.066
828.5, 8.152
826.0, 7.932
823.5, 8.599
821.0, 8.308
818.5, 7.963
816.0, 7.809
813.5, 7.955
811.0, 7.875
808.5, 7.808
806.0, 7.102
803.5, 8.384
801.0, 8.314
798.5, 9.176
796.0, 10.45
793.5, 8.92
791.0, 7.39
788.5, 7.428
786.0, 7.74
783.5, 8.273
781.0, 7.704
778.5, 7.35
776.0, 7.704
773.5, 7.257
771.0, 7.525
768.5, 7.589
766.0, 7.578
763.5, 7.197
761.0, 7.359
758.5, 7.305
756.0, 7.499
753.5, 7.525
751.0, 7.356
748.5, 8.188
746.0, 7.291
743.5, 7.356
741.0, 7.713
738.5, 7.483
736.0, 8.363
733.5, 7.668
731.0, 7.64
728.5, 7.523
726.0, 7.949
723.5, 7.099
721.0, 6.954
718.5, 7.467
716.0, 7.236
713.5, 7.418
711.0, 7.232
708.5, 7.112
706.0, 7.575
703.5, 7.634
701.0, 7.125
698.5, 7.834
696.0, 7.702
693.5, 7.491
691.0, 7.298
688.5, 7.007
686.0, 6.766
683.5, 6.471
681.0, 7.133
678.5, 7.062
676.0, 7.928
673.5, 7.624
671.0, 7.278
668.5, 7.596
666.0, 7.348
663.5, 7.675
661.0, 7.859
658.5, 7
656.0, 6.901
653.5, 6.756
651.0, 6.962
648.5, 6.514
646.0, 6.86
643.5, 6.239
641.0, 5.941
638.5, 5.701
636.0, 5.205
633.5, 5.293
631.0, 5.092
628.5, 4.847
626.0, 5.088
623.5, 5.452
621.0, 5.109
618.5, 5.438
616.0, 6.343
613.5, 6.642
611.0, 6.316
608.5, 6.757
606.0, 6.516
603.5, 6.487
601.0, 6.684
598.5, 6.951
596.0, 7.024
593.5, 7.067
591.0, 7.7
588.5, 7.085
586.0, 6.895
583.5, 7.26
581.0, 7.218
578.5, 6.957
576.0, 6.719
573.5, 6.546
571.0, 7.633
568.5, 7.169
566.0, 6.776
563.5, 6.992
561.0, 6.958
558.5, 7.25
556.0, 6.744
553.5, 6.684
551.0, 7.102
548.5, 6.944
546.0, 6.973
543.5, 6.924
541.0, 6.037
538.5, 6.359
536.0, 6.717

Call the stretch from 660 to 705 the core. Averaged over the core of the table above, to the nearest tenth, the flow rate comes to 7.4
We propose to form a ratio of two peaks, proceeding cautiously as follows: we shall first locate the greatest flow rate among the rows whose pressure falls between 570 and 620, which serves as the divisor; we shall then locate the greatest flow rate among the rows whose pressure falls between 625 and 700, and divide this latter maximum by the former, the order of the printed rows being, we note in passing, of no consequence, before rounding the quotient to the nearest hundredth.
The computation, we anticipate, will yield 1.03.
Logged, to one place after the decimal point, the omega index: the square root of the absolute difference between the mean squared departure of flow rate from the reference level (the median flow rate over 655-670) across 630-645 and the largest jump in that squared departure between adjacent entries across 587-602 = 1.8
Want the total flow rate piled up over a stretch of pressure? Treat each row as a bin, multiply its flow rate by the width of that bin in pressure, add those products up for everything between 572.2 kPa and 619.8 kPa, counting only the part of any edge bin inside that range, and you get 322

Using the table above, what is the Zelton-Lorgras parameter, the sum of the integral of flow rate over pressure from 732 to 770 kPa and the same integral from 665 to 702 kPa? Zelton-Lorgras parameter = 558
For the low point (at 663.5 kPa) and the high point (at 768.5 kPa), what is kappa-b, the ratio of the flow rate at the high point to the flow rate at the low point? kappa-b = 0.99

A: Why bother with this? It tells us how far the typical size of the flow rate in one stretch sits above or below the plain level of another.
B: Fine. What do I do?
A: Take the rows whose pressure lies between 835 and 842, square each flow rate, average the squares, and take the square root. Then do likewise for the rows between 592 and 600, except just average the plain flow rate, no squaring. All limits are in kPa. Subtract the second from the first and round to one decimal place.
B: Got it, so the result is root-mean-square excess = 1.1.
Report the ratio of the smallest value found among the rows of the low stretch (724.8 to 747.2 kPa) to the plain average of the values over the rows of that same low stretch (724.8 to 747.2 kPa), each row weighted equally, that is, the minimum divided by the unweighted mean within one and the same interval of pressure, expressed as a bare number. 0.951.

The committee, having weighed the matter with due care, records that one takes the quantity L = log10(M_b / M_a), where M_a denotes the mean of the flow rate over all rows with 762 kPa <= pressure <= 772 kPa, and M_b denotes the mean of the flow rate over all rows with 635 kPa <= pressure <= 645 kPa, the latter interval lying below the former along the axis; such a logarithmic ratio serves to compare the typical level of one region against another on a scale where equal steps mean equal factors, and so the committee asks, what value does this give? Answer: -0.11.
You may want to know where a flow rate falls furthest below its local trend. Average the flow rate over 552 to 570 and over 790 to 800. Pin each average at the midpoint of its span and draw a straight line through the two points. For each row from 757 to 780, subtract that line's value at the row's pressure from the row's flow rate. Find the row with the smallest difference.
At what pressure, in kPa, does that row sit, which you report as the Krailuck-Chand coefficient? 773.5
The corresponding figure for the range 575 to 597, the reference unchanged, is 576.0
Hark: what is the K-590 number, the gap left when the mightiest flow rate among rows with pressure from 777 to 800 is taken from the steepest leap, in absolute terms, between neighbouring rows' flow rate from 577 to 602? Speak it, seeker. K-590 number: -9.8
